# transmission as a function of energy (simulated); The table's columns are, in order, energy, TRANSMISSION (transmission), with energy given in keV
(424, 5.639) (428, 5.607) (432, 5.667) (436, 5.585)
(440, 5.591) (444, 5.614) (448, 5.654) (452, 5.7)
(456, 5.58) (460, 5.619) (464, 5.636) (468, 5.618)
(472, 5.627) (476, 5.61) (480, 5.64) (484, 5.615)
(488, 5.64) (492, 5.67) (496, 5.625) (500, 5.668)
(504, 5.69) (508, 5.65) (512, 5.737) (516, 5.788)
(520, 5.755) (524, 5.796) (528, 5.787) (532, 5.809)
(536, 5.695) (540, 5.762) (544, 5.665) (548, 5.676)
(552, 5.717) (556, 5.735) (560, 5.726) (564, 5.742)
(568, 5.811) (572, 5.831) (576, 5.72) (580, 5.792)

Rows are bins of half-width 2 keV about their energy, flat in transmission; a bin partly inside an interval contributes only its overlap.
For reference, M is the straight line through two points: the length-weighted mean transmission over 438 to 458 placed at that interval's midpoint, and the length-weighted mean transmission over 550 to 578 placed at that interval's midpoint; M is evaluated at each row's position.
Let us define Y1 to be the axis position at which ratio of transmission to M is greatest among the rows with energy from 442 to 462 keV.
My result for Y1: 452 keV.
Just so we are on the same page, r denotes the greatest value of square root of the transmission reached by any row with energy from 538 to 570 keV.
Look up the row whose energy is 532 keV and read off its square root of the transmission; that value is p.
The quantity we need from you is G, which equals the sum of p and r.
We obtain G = 4.82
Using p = 2.410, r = 2.41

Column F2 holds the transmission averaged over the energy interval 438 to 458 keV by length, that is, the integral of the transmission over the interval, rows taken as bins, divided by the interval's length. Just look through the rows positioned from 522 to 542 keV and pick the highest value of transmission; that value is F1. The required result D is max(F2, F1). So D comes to 5.81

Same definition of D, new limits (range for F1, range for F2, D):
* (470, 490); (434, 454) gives 5.64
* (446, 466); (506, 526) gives 5.75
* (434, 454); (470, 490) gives 5.70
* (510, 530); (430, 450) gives 5.80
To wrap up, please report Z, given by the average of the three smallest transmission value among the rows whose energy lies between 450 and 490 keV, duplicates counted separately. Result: 5.60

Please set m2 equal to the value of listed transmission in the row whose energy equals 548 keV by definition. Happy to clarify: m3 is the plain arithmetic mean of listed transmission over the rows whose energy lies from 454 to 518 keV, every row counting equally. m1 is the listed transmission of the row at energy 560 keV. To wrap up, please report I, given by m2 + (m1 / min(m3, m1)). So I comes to 6.69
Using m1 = 5.726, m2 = 5.676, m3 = 5.651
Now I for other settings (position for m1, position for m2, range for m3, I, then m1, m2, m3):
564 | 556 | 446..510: 6.75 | 5.742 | 5.735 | 5.640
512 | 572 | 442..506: 6.85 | 5.737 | 5.831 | 5.638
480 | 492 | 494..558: 6.67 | 5.64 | 5.67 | 5.722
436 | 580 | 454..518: 6.79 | 5.585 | 5.792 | 5.651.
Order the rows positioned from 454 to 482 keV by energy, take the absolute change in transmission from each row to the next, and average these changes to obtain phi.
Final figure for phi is 0.022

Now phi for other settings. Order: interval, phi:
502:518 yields 0.059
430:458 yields 0.053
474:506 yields 0.031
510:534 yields 0.031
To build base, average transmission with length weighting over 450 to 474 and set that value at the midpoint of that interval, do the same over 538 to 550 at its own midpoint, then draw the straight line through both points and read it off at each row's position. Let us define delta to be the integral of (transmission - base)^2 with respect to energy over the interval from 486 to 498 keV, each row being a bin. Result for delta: 0.006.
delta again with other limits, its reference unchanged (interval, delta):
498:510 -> 0.004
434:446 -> 0.004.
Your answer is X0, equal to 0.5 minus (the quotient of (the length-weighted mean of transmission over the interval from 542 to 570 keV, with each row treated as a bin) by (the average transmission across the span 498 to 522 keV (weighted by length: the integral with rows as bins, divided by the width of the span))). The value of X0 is -0.502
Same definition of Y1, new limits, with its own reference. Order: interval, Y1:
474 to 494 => 492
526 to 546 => 532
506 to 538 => 532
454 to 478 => 464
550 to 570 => 568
